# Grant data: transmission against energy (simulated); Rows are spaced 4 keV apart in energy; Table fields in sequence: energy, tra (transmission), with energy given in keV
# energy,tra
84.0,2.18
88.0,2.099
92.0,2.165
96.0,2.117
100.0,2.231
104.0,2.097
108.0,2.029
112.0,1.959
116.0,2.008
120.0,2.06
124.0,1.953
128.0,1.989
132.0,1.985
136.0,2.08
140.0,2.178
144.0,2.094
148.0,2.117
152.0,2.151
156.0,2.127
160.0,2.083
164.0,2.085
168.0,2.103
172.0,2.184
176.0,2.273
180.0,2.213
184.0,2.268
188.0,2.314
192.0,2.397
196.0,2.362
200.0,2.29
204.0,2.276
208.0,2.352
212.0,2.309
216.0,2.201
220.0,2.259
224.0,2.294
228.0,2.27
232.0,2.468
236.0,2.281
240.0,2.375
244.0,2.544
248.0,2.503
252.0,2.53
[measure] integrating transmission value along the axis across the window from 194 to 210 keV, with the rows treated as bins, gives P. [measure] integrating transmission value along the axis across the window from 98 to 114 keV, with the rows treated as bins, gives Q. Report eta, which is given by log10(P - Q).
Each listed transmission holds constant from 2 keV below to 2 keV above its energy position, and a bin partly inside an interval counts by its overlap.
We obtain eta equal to 0.59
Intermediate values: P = 37.1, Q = 33.3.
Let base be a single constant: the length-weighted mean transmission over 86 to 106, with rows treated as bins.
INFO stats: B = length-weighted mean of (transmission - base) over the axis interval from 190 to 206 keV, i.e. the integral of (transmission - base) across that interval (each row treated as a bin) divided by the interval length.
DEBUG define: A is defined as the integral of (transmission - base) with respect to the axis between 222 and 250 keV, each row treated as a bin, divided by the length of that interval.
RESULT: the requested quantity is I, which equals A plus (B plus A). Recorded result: 0.69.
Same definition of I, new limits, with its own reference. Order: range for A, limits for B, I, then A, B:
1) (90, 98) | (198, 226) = 0.14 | 0.00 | 0.14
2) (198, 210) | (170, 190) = 0.44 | 0.16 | 0.11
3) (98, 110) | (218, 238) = 0.13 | -0.02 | 0.17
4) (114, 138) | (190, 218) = -0.09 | -0.13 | 0.17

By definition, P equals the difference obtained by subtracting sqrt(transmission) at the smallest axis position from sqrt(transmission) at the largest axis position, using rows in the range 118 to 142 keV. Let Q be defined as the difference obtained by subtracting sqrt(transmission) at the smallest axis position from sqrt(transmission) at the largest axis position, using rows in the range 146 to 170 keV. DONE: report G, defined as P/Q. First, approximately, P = 0.04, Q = 0.00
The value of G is -8.4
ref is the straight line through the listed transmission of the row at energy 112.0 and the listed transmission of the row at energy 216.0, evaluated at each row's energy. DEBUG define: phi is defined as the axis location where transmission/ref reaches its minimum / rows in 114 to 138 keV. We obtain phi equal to 124.0 keV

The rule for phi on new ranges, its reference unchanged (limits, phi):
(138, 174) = 164.0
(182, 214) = 204.0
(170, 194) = 172.0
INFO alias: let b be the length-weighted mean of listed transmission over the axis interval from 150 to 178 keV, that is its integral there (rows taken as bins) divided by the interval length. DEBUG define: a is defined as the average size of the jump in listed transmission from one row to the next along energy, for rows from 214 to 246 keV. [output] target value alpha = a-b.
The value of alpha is -2.03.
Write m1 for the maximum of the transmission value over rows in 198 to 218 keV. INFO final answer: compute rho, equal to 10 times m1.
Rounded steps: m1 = 2.352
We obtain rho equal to 23.5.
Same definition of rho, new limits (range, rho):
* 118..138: 20.8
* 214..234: 24.7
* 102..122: 21.0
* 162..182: 22.7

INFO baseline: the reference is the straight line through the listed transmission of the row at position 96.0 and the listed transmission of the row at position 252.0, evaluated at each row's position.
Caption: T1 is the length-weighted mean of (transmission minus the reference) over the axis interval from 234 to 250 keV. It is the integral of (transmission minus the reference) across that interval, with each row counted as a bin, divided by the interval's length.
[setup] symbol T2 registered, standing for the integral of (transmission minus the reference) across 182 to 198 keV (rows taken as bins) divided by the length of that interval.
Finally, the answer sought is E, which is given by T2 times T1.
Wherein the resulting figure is 0.002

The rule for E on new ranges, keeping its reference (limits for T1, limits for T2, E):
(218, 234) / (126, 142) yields 0.022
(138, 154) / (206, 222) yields 0.017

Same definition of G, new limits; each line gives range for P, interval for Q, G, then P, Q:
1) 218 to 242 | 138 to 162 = -1.2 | 0.04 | -0.03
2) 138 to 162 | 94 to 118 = 0.9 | -0.03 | -0.04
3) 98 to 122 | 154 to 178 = -1.2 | -0.06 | 0.05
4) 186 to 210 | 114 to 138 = 0.5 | 0.01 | 0.03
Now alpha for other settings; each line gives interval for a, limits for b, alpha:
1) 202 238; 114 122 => -1.94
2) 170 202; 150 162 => -2.06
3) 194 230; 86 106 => -2.09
